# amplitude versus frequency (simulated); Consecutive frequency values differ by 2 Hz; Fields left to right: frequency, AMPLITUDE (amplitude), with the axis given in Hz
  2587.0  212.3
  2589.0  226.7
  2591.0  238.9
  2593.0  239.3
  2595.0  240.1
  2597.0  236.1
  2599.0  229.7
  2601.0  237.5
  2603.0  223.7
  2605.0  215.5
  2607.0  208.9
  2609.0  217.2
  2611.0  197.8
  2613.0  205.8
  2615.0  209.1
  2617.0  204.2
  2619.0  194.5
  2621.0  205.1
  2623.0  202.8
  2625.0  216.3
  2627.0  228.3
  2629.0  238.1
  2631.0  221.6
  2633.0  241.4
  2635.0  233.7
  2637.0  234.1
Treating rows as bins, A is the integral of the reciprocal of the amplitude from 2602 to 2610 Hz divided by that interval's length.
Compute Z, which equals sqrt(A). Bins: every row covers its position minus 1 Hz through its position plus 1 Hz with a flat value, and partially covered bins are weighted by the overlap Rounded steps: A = 0.0046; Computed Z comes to 0.0680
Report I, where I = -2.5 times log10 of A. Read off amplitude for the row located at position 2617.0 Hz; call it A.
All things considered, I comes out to -5.78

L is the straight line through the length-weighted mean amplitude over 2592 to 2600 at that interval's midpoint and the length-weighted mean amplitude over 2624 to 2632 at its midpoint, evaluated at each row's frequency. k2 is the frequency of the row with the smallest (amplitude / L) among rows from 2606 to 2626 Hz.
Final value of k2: 2619.0 Hz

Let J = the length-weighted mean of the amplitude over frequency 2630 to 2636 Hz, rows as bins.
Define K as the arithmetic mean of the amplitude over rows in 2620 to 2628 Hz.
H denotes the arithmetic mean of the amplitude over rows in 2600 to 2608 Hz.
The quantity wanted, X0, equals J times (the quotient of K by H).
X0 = 224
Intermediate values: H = 221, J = 232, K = 213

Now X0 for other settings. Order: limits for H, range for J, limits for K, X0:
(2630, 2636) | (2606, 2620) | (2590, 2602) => 210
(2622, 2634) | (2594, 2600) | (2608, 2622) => 214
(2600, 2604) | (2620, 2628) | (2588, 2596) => 218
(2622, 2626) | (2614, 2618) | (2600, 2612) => 214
